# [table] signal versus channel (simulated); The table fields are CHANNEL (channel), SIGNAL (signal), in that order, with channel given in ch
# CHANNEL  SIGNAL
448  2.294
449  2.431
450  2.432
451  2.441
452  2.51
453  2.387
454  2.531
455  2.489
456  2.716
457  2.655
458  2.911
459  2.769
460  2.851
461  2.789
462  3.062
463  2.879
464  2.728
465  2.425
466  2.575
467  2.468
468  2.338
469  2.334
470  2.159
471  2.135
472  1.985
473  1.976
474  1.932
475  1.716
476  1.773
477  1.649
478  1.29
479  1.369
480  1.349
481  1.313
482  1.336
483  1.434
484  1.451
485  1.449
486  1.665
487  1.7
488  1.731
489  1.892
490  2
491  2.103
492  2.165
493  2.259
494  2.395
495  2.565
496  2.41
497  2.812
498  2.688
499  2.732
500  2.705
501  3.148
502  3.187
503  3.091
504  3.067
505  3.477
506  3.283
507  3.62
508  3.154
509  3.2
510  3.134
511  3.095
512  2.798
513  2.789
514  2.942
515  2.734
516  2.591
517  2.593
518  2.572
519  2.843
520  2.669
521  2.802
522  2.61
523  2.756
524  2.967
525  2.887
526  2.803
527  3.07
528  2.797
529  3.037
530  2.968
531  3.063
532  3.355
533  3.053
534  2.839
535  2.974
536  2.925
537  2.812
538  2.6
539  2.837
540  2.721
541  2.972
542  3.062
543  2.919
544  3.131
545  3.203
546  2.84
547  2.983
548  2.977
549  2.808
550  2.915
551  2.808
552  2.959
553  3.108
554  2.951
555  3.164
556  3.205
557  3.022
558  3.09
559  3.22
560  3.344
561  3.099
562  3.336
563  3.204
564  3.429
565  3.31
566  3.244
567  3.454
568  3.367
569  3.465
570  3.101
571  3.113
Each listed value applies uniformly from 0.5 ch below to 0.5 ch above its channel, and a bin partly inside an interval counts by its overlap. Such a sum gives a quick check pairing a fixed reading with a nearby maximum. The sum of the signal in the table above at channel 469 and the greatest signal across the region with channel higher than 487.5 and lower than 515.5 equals 5.95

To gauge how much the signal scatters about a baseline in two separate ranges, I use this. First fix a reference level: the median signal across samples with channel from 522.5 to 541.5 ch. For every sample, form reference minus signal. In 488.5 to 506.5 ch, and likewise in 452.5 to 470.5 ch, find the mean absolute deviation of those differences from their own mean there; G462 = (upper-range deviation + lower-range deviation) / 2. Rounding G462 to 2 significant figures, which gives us 0.30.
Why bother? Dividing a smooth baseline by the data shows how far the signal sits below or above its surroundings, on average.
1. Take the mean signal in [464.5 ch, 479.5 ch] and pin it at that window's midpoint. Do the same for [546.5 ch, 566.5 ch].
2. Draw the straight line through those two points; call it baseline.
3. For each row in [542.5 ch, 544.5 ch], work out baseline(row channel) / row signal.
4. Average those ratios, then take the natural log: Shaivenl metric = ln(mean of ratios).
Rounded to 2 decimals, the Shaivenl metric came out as -0.03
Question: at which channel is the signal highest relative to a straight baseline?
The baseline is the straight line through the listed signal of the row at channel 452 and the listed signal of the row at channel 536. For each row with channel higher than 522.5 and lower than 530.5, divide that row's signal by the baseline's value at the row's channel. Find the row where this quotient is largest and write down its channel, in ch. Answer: 527 ch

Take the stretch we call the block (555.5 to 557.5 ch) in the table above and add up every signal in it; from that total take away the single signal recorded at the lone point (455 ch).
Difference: 3.7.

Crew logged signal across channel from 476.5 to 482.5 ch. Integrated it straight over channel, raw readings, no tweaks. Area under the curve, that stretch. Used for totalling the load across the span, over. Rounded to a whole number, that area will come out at 8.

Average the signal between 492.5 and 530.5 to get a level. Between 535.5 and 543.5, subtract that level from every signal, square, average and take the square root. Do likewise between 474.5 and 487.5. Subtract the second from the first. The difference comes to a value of -1.2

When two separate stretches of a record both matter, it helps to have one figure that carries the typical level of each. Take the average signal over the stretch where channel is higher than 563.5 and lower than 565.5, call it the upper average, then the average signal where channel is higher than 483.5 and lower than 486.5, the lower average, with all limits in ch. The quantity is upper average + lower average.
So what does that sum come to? 4.9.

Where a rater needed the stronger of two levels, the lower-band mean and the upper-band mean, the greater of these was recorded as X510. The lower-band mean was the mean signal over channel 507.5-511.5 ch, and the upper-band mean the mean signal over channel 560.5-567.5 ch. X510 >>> 3.30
